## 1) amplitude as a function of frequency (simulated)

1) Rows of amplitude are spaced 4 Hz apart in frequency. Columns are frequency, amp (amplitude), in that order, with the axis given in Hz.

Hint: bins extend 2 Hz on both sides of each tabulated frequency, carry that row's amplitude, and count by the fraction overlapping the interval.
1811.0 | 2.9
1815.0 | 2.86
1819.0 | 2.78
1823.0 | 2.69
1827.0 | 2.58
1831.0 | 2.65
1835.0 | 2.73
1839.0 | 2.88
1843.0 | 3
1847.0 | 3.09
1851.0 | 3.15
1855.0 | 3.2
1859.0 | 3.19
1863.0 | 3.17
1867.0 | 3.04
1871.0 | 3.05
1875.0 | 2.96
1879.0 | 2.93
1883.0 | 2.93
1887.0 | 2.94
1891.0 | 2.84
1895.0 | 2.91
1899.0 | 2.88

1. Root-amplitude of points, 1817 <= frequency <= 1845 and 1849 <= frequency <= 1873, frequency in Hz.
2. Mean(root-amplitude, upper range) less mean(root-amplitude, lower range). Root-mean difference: 0.11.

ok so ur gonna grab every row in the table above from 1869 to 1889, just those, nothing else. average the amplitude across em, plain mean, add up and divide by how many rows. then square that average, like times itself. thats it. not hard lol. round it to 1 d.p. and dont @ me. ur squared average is 8.8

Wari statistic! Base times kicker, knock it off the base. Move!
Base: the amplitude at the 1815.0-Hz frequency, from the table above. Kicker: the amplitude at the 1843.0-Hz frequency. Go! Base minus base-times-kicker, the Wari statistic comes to -5.72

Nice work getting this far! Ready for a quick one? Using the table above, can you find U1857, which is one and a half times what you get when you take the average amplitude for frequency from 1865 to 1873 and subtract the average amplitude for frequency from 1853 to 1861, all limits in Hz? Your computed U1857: -0.2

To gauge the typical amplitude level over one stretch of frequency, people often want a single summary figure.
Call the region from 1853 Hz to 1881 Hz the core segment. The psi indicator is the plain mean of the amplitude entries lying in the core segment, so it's 3.08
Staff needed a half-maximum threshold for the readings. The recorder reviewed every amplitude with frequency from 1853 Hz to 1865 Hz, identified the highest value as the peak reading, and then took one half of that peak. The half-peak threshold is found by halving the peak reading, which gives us 1.60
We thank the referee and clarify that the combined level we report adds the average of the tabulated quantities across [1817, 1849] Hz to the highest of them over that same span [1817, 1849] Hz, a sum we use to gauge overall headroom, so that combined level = 5.89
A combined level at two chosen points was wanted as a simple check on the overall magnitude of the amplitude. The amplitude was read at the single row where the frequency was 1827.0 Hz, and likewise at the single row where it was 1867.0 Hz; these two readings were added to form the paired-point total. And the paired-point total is 5.62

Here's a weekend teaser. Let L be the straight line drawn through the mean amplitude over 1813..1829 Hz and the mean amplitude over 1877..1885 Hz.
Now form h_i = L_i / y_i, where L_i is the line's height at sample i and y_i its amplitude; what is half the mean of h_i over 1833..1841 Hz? 0.496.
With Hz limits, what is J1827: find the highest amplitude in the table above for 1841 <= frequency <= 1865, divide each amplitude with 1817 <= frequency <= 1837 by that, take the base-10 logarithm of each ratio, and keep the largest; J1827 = -0.061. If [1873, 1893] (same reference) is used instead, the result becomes -0.034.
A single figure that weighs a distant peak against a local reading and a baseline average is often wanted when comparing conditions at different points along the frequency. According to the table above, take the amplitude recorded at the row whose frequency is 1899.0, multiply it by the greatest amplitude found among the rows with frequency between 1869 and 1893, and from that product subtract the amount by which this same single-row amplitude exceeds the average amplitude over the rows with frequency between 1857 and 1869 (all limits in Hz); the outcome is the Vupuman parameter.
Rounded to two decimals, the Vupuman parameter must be 9.04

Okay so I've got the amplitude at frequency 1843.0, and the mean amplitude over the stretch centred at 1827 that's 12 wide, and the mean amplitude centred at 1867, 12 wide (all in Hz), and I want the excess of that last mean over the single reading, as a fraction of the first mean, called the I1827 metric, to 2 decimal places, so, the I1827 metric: 0.03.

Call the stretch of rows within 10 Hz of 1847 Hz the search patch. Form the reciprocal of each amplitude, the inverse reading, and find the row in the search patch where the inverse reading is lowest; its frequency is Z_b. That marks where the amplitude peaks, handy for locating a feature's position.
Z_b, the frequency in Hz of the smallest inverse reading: 1855.0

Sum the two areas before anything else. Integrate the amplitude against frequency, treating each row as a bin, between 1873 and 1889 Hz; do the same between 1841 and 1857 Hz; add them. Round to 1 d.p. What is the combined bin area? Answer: 96.8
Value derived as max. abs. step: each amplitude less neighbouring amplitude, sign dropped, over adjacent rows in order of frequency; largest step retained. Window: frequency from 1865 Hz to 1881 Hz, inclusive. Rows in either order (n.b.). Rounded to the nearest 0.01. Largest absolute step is 0.09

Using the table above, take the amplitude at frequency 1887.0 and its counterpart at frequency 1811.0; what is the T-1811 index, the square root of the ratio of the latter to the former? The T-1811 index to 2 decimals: 0.99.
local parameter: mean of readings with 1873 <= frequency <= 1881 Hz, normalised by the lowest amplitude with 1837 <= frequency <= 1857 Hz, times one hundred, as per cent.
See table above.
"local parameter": 102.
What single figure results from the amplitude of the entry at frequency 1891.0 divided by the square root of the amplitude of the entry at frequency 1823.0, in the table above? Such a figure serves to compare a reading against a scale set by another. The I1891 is 1.73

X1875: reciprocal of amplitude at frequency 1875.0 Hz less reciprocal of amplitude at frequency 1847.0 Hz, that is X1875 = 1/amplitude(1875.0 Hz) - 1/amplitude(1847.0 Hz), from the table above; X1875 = 0.014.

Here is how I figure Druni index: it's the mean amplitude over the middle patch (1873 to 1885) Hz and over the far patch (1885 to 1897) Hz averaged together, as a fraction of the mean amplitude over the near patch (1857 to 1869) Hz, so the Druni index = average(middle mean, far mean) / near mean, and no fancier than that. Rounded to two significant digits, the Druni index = 0.93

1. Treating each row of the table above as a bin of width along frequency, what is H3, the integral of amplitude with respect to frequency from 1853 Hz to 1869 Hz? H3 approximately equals 50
